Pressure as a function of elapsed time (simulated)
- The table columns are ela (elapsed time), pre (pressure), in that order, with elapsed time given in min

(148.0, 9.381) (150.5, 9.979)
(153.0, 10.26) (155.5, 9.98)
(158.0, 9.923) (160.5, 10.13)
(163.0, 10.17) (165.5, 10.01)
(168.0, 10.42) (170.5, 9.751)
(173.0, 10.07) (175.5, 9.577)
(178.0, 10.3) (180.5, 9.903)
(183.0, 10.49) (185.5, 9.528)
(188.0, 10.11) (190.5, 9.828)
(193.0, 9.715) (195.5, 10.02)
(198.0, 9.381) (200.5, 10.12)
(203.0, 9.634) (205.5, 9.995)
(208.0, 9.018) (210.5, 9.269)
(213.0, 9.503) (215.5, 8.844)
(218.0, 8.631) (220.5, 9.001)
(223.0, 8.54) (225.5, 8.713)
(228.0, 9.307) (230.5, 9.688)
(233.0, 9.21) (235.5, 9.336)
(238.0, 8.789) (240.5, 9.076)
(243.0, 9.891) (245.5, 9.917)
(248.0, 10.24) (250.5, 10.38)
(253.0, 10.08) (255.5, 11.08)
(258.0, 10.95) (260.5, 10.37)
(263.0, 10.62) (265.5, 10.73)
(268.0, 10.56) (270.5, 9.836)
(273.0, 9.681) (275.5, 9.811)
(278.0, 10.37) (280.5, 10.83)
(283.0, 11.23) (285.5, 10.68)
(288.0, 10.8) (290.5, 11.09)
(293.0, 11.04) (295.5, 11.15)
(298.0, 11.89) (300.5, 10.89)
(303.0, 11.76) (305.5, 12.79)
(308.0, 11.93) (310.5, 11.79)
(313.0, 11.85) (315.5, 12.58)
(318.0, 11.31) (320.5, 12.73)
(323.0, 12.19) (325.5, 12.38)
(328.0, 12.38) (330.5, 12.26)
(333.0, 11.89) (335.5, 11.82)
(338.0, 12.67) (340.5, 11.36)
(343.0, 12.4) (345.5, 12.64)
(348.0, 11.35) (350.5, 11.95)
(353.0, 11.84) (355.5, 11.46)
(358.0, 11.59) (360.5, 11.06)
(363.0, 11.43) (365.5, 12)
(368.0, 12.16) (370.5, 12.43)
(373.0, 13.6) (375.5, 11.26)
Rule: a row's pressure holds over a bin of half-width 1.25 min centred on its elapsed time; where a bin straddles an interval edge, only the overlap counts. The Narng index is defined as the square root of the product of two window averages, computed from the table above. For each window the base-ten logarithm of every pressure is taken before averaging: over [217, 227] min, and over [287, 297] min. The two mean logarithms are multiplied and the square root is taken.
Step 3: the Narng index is 0.99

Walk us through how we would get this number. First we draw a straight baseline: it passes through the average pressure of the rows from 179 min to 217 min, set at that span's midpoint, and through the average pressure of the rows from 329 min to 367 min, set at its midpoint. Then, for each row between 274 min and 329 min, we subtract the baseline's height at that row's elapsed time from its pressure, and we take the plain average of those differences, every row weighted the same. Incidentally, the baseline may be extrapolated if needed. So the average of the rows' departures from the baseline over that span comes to 0.3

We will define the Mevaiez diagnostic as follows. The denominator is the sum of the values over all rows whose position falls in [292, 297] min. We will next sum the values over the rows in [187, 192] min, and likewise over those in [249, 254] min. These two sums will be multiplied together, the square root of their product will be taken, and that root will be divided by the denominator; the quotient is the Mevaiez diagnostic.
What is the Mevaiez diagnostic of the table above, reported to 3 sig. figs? 0.910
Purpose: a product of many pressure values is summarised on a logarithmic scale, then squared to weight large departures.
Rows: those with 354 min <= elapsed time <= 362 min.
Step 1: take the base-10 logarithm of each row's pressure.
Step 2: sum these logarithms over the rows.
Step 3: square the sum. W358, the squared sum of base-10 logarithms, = 10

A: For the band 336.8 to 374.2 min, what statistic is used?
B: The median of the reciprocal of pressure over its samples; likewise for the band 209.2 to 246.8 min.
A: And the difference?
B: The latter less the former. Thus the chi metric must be 0.0249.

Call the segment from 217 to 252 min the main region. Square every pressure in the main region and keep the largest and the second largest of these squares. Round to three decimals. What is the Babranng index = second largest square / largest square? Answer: 0.973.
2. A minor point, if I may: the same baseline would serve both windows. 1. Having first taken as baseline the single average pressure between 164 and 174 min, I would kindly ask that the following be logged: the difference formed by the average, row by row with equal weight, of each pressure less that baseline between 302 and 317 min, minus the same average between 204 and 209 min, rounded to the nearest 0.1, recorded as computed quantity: 2.6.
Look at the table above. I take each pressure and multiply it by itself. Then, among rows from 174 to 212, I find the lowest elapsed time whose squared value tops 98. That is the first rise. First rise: 178.0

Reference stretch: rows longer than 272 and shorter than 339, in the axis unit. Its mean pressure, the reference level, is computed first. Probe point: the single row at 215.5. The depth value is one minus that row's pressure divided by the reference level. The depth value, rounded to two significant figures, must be 0.23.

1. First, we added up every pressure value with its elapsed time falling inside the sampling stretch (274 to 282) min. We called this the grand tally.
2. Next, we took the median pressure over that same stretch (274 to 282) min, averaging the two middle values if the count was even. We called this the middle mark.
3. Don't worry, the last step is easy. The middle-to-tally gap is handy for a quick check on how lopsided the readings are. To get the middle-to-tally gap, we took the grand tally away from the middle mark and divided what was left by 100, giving -0.206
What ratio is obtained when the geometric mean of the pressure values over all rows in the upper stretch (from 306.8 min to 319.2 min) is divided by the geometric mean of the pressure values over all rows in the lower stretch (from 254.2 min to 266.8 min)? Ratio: 1.11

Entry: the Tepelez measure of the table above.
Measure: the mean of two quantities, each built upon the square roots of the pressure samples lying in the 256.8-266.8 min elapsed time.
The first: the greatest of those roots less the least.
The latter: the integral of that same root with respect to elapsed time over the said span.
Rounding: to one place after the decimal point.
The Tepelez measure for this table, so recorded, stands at 16.4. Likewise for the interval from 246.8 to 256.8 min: 16.2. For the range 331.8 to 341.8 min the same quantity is 17.4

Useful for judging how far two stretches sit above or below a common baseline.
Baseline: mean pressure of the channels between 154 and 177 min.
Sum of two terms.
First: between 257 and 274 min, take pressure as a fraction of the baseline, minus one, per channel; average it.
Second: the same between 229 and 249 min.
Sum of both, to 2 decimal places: -0.01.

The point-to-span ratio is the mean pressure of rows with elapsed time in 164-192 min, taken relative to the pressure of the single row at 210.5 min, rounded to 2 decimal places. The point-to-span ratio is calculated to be 1.08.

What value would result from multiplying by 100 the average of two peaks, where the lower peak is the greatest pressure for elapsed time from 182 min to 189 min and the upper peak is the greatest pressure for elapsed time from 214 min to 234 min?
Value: 1009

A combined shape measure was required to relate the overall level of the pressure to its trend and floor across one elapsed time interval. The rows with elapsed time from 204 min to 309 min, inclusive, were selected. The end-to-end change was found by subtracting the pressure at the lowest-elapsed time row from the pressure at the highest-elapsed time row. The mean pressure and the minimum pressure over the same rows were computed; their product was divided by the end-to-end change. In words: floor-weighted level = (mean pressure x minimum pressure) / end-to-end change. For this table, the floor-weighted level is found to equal 45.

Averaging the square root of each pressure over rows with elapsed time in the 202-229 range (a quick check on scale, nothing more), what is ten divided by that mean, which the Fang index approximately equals 3.31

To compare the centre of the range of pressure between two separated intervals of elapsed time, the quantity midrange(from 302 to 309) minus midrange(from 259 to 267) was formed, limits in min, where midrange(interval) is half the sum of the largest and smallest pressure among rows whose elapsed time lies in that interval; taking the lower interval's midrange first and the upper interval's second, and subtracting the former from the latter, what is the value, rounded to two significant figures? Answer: 1.7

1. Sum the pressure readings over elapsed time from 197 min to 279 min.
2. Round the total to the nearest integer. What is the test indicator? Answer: 321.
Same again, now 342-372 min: 142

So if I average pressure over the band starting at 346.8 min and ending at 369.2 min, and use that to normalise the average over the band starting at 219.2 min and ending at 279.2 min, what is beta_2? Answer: 0.84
